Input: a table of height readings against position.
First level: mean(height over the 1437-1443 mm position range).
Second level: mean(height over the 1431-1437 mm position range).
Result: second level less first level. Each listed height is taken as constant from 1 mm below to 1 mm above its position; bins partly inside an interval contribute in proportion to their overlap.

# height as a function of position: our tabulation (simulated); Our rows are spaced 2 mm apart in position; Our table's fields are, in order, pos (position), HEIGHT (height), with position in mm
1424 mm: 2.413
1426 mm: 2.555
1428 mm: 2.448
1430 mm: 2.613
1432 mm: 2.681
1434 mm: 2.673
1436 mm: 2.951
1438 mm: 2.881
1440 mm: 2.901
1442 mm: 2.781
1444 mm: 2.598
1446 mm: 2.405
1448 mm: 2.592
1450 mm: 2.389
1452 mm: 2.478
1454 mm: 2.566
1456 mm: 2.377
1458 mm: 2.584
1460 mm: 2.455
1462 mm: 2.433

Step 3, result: -0.09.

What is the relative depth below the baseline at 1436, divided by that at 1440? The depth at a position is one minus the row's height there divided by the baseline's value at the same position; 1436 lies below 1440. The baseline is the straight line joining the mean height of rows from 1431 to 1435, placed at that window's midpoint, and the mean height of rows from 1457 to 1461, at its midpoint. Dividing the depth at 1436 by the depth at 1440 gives 1.1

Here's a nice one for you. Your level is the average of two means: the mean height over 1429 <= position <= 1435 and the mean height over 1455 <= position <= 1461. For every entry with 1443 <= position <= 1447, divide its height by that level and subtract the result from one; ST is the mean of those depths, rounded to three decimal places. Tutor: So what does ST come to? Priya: 0.024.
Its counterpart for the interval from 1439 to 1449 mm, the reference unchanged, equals -0.036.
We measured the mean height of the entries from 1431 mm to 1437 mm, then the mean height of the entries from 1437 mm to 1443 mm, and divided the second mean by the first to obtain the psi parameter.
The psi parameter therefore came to 1.03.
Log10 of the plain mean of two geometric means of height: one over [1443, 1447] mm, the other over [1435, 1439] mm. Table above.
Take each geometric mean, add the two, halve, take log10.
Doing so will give 0.433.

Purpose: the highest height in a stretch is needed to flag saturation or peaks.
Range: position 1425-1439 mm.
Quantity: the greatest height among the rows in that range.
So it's 2.951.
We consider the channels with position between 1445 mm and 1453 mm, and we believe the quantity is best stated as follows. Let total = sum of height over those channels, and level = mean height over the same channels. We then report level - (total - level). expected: -4.9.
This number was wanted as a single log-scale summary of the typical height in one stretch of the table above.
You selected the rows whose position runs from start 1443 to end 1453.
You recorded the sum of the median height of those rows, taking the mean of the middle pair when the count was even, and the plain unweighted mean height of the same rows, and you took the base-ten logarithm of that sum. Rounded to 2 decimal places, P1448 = 0.70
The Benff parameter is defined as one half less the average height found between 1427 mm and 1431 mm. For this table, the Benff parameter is -2.03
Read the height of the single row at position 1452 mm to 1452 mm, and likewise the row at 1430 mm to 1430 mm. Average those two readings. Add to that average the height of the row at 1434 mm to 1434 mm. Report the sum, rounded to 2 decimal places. 5.22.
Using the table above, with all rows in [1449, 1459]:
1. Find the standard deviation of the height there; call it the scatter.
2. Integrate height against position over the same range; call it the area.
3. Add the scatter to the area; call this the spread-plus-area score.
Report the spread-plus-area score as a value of 24.9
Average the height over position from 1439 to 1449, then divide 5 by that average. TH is 1.88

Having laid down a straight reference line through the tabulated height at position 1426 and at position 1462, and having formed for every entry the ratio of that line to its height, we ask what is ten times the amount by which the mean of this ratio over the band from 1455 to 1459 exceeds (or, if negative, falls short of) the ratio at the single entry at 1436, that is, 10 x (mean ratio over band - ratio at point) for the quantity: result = 1.4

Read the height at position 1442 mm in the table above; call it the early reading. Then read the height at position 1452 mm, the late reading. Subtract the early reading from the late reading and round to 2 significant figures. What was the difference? -0.30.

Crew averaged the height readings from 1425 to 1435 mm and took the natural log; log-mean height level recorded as 0.95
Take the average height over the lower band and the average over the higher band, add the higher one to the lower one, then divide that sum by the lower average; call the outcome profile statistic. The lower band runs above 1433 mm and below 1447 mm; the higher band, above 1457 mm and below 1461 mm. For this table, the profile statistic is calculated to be 1.92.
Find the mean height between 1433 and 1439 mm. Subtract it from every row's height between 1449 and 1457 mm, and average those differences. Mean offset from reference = -0.38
